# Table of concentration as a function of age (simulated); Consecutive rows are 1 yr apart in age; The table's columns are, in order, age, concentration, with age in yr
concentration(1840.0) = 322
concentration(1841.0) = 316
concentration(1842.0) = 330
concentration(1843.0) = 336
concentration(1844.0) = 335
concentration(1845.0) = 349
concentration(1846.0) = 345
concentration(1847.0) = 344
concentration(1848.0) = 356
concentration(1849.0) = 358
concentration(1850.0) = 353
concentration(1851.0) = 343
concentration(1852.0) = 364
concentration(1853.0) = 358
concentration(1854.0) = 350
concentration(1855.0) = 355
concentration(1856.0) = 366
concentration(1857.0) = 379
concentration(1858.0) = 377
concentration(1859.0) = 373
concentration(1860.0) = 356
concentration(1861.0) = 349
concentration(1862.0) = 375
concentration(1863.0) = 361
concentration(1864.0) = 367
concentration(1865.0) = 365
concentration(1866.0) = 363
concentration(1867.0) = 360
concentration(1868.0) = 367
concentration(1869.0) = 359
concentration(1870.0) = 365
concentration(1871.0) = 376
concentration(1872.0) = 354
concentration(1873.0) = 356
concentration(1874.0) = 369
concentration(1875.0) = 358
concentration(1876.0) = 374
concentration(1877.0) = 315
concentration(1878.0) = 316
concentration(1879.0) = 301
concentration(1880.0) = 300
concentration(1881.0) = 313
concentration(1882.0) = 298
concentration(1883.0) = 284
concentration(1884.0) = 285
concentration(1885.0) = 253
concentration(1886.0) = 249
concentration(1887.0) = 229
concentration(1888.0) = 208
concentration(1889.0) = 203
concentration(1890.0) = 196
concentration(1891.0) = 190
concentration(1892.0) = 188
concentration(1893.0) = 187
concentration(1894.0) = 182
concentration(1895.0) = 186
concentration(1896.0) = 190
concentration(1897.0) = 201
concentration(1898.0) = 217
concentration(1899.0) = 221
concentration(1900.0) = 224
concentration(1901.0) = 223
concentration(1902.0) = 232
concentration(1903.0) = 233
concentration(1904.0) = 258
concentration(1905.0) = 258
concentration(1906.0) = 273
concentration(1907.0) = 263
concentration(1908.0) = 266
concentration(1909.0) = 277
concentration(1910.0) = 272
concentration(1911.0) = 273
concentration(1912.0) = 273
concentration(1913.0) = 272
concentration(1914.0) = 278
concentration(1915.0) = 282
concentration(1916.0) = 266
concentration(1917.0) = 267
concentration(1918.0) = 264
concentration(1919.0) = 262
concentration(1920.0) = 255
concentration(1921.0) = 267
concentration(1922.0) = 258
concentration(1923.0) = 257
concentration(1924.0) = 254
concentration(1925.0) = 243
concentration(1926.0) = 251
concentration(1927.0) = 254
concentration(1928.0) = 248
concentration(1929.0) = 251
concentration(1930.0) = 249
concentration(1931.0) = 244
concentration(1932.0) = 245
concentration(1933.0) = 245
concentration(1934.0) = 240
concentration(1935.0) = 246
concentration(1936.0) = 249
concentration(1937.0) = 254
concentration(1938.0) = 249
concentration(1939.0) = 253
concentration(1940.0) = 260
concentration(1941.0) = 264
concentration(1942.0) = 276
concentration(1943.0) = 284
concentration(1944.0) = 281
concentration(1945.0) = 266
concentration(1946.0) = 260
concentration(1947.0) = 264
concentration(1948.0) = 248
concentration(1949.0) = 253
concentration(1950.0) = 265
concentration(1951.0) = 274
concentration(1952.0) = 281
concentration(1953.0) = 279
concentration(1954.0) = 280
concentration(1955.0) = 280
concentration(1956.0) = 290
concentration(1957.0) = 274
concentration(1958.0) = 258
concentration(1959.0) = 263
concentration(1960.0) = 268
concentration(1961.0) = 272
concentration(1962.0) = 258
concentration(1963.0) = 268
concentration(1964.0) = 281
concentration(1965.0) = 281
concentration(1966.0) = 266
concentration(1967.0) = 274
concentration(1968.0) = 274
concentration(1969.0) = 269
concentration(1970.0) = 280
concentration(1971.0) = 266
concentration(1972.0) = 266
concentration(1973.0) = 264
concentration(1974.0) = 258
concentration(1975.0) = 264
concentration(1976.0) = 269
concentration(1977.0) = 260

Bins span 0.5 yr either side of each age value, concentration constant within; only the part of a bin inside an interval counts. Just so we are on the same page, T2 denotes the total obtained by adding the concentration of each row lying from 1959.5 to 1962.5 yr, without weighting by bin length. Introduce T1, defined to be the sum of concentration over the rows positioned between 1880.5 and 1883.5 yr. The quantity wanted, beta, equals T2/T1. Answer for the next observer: 0.89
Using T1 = 895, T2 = 798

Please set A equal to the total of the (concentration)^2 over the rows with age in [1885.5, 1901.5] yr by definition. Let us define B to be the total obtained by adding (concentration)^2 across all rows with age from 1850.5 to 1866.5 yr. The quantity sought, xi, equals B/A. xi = 3.1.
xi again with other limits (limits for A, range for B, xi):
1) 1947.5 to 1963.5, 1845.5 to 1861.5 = 1.8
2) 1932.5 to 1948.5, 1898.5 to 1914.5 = 1.0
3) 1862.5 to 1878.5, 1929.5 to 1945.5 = 0.5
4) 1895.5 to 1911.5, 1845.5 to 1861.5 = 2.2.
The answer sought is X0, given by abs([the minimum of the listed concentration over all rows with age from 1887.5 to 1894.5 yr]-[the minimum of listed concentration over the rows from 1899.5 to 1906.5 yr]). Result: 41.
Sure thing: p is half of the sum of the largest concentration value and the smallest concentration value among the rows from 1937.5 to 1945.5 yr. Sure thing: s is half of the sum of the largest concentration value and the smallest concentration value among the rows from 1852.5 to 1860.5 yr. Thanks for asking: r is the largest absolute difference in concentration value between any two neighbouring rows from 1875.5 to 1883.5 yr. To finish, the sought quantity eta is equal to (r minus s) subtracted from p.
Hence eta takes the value 572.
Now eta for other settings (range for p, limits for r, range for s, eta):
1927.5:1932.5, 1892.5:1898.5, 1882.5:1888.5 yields 478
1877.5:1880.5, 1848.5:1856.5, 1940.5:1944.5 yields 561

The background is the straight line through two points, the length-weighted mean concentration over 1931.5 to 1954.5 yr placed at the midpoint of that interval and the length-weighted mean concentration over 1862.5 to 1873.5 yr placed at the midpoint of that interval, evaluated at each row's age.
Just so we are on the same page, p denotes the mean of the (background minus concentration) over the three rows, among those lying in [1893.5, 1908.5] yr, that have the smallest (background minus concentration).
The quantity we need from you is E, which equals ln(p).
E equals 3.76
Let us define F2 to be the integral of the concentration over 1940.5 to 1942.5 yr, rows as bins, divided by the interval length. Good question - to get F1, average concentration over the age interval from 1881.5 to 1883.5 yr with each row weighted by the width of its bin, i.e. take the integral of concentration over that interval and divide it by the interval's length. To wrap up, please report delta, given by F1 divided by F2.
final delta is 1.08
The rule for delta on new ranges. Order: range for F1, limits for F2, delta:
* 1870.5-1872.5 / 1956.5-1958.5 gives 1.37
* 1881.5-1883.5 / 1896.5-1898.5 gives 1.39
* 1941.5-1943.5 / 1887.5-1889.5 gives 1.36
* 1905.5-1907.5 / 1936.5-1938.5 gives 1.07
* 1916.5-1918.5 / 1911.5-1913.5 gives 0.97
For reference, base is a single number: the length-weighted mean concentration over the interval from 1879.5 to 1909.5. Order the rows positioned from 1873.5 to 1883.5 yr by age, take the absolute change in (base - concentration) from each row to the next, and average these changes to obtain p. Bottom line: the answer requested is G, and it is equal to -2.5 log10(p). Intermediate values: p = 16.1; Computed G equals -3.02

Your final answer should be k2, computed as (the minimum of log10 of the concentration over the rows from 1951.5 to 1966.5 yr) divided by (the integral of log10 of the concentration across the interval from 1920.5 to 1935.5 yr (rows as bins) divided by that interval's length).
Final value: 1.01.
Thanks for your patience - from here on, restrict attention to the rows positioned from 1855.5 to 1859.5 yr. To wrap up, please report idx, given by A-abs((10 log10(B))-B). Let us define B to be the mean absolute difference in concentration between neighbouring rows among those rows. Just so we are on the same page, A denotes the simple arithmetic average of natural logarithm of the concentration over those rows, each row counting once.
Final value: 4.2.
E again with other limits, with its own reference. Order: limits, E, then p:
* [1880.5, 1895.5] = 3.81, 45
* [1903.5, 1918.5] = 3.15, 23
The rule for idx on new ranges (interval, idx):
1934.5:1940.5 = 3.5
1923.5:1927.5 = 4.2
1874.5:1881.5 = 0.7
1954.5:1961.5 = 5.2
